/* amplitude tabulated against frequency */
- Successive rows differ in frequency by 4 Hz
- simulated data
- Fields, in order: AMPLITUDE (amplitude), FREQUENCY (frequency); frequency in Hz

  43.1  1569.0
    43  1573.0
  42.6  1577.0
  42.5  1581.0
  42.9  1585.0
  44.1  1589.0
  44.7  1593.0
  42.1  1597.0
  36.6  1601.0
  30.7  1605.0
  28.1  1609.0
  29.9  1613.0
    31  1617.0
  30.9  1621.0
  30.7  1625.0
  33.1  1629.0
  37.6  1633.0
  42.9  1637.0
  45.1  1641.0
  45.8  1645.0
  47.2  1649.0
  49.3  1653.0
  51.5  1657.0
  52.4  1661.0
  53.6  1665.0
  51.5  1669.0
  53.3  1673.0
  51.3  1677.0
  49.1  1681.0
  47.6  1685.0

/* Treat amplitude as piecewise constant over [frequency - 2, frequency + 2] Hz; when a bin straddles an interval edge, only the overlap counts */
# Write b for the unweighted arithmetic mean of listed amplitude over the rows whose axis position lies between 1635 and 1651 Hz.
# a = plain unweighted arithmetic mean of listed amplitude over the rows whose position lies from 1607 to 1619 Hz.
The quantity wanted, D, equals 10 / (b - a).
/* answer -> 0.6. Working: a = 30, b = 45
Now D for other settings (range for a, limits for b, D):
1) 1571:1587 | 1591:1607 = -2.4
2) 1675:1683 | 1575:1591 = -1.4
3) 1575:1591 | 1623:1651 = -3.7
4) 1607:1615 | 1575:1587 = 0.7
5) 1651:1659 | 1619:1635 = -0.6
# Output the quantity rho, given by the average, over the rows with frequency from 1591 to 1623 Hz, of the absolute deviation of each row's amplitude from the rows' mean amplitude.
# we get 5.2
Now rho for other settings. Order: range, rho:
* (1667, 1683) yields 1.1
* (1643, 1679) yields 2.1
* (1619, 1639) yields 4.2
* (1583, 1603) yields 2.2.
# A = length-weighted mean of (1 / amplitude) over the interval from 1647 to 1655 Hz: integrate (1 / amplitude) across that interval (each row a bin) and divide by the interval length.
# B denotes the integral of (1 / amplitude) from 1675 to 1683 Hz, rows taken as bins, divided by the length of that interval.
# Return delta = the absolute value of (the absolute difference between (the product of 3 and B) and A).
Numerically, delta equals 0.039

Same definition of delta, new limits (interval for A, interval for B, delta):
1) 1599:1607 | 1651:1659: 0.030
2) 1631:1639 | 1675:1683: 0.035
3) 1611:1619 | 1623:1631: 0.061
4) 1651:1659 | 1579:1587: 0.050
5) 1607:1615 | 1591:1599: 0.035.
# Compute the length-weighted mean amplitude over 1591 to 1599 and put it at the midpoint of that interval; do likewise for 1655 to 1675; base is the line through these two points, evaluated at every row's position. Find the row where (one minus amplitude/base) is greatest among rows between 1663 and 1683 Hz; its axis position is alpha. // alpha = 1681.0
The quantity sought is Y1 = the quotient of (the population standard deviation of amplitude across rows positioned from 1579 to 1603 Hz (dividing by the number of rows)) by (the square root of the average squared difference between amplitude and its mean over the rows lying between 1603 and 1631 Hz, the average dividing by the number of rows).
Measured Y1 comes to 1.9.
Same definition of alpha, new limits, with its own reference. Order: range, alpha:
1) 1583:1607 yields 1605.0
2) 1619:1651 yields 1625.0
